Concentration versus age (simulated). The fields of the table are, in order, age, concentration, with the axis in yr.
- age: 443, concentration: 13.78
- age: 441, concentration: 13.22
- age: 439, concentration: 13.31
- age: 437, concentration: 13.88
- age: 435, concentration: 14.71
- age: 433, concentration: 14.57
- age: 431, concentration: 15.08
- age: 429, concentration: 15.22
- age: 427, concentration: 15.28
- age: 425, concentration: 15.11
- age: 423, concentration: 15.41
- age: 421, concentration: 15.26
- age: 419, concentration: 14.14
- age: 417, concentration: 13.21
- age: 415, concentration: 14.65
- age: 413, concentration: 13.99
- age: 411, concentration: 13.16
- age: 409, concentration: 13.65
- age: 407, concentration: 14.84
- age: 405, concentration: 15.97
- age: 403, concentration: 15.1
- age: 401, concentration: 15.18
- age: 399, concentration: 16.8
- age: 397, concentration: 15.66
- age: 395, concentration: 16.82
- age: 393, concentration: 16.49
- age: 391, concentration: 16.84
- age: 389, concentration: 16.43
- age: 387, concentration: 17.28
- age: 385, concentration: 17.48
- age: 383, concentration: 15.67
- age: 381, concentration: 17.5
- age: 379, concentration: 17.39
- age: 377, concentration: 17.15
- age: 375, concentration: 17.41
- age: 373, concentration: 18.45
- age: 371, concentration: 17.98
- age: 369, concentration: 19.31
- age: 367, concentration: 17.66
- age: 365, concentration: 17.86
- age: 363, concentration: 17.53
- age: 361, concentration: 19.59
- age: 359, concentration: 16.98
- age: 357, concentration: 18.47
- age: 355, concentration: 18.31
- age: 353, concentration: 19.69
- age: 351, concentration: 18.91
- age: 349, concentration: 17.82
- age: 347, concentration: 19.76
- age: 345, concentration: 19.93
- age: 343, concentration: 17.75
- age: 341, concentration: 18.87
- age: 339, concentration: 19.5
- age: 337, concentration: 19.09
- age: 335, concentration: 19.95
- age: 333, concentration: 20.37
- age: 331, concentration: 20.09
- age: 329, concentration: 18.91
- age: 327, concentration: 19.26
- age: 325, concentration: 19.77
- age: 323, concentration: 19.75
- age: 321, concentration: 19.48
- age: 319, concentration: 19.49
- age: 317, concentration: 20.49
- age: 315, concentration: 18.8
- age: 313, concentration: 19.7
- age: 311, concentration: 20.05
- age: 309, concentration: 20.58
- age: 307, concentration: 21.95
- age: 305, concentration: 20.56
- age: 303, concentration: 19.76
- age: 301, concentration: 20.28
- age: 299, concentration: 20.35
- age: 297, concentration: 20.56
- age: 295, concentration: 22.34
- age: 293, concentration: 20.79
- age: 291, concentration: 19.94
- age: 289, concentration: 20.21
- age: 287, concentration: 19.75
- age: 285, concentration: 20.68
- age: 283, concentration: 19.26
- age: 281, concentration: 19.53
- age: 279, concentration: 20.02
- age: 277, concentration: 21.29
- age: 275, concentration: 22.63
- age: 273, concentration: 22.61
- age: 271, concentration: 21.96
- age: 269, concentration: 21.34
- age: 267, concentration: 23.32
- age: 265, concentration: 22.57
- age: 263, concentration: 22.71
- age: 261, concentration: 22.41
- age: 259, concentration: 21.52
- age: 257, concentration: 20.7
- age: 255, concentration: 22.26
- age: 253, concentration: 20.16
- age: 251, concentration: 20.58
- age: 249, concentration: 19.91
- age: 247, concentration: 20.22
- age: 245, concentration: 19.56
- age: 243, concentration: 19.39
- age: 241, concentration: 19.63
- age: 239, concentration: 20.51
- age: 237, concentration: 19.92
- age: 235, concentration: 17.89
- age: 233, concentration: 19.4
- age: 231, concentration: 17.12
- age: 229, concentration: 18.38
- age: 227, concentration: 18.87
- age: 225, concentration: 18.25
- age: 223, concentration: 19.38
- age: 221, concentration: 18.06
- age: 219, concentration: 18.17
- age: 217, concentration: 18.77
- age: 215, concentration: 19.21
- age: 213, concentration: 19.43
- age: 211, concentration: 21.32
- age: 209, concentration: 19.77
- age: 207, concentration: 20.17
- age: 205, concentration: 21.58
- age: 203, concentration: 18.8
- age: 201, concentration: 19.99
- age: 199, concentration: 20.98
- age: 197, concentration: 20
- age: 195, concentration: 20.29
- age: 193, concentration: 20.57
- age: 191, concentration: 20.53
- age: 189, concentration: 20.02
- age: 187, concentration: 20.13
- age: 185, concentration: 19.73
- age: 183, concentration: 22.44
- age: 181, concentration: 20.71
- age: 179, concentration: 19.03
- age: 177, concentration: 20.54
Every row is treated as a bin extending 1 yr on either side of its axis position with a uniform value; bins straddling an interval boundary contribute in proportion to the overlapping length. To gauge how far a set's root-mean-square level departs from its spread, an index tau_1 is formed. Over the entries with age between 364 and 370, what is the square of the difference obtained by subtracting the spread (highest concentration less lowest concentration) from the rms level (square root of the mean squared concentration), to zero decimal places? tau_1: 277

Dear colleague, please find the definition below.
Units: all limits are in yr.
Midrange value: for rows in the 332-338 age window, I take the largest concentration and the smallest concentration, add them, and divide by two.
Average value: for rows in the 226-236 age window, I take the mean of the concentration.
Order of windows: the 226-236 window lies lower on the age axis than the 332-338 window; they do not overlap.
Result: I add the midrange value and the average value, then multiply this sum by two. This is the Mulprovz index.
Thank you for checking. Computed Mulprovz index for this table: 76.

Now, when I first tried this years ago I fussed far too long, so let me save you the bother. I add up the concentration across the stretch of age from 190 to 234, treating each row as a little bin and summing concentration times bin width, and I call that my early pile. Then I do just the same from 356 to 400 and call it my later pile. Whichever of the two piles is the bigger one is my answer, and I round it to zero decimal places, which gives 858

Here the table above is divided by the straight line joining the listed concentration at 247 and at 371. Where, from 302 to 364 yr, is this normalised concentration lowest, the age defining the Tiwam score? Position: 359 yr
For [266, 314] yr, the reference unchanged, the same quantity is 283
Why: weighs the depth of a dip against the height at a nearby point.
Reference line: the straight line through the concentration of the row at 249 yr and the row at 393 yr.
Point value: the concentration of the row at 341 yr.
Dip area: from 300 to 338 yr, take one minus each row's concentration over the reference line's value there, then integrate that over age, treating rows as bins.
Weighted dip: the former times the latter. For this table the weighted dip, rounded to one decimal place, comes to -65.4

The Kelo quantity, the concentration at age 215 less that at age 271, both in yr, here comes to -3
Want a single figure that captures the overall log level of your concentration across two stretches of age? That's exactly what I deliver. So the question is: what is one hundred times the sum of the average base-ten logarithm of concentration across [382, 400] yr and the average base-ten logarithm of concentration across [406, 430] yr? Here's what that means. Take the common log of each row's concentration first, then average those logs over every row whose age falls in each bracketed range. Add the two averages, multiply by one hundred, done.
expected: 238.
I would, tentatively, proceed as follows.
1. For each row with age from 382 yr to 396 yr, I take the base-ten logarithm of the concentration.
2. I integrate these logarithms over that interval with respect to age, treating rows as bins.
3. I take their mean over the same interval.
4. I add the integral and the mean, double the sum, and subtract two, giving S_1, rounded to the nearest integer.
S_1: 35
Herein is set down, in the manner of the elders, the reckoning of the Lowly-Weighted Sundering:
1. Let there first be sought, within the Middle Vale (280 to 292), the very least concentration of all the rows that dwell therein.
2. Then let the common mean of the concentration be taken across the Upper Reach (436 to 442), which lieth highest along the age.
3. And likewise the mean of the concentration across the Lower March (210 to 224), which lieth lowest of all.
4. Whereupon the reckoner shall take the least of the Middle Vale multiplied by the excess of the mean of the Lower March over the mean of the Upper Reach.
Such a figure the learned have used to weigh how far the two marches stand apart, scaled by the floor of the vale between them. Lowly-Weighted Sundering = 110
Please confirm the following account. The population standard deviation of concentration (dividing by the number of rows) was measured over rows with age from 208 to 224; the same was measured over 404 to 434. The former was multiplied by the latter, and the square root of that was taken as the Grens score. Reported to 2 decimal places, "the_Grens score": 0.88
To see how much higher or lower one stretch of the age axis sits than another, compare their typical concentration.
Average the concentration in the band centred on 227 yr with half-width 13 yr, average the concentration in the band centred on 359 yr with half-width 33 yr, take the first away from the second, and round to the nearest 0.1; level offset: -0.4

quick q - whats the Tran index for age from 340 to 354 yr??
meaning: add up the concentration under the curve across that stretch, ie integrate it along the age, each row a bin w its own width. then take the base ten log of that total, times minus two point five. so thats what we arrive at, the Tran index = -6.06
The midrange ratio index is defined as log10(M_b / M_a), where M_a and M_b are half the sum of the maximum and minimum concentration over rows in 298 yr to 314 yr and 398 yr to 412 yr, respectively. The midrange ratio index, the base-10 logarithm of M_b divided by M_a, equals -0.14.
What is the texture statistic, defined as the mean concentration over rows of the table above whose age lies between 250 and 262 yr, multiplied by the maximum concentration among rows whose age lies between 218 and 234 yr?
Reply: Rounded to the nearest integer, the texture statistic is 413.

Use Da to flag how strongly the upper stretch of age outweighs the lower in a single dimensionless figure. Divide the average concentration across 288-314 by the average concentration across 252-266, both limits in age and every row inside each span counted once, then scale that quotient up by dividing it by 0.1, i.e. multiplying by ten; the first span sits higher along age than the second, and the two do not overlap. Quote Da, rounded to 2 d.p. 9.44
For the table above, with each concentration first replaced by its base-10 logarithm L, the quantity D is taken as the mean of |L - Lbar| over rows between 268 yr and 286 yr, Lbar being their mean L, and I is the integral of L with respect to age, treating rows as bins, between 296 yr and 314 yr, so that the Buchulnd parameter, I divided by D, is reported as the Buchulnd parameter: 1097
